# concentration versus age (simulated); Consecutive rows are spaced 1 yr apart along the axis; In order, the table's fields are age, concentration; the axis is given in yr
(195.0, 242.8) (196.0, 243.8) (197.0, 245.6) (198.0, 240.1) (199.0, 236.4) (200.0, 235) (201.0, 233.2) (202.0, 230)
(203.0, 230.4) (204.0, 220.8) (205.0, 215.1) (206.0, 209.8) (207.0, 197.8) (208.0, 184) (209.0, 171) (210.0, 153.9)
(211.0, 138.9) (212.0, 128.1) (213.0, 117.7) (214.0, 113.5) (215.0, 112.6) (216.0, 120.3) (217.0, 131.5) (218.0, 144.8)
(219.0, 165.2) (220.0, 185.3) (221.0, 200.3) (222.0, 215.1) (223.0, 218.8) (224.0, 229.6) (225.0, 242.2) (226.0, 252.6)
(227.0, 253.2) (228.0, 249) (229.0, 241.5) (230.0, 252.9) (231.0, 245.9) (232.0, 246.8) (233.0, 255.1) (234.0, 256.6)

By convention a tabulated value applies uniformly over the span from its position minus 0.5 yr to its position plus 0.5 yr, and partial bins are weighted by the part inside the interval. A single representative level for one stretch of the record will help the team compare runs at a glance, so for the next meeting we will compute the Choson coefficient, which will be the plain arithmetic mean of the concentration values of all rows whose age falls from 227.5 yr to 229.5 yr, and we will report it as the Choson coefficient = 245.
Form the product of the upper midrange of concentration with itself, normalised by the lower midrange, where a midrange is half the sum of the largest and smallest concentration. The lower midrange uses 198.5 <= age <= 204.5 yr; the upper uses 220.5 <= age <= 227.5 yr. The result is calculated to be 225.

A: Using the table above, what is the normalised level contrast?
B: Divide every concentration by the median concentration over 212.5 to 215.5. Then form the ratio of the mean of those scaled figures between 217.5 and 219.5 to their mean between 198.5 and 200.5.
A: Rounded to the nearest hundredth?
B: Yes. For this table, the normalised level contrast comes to 0.66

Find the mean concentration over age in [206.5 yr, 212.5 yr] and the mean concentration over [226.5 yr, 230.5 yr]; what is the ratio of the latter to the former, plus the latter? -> 251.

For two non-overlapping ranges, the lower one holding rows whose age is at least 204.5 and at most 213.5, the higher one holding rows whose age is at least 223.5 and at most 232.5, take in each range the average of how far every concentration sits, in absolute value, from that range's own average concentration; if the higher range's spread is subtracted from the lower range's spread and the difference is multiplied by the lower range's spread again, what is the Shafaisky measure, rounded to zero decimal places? 739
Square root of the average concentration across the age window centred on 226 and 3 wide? 15.8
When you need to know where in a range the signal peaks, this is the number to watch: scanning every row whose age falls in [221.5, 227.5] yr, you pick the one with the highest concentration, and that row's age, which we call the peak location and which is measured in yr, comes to 227.0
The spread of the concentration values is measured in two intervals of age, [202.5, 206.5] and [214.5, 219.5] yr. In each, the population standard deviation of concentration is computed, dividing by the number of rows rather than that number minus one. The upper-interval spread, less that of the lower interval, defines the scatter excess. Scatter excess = 11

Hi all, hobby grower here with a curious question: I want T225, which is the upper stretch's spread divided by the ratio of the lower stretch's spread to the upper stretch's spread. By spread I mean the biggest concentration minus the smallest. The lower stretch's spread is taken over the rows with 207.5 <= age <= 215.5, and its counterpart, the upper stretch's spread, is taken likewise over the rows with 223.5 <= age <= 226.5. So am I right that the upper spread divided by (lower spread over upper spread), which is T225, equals 7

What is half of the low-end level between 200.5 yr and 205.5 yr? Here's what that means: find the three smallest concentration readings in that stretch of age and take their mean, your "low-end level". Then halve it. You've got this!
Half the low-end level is 111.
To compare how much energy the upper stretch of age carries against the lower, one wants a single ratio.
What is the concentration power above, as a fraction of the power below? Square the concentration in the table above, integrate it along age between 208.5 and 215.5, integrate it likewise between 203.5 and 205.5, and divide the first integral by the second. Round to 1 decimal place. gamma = 1.3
